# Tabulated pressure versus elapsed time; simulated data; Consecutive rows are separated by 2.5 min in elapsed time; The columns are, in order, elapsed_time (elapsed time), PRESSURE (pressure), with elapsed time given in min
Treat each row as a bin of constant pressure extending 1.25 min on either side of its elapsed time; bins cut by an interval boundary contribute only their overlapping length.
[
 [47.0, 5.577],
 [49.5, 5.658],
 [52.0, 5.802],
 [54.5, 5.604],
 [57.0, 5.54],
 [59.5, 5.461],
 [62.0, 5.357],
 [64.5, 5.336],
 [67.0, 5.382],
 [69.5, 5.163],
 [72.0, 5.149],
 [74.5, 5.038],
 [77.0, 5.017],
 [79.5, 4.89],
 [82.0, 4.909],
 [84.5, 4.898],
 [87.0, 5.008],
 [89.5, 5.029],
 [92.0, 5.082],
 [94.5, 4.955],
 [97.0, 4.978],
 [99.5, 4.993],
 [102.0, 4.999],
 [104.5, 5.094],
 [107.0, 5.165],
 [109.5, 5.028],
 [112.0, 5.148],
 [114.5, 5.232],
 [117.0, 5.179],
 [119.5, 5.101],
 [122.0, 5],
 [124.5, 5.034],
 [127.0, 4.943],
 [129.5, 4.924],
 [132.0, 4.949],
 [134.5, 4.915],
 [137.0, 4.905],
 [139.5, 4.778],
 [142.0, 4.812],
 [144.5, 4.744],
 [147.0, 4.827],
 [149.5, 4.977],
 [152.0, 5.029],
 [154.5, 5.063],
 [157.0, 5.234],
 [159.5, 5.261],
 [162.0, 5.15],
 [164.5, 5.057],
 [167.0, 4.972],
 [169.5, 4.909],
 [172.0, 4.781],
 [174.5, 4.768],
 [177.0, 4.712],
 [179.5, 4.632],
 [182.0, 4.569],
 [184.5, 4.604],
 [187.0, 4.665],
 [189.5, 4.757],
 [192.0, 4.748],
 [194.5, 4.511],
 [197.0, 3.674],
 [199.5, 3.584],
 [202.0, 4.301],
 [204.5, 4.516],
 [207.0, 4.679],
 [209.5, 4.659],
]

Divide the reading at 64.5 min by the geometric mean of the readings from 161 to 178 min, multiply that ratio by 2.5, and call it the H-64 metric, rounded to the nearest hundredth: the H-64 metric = 2.72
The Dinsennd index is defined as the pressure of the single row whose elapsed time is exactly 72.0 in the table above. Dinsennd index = 5.149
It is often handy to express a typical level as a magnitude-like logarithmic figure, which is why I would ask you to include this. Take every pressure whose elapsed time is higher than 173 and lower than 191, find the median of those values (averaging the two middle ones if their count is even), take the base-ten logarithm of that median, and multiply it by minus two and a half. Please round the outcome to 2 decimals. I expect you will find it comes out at -1.67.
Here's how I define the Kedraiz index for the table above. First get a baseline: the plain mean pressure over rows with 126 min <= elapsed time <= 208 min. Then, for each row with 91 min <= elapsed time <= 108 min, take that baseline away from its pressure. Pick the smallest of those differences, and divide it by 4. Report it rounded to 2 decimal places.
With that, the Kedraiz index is 0.05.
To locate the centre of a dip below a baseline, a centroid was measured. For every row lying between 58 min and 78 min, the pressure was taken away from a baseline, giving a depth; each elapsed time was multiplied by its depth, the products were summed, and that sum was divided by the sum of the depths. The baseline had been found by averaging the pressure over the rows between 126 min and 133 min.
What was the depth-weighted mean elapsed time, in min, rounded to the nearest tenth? 65.4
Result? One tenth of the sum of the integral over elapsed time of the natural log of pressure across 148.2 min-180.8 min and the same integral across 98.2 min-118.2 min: 8.5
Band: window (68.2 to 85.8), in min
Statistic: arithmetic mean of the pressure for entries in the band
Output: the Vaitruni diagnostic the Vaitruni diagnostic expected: 5.01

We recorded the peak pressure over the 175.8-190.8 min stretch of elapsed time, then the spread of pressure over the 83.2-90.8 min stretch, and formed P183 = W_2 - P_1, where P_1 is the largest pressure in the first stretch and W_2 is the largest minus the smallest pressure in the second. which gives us -4.63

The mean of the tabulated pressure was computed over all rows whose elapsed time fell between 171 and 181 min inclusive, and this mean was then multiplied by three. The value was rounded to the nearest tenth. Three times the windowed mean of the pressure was 14.2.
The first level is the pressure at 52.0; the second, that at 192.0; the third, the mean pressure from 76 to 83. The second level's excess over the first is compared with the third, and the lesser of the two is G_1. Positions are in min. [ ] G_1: -1.1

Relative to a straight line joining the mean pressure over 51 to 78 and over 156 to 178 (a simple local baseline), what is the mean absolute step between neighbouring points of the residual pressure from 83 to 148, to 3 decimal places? 0.066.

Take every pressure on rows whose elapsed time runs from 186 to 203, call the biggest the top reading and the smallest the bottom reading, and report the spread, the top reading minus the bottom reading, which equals 1.2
